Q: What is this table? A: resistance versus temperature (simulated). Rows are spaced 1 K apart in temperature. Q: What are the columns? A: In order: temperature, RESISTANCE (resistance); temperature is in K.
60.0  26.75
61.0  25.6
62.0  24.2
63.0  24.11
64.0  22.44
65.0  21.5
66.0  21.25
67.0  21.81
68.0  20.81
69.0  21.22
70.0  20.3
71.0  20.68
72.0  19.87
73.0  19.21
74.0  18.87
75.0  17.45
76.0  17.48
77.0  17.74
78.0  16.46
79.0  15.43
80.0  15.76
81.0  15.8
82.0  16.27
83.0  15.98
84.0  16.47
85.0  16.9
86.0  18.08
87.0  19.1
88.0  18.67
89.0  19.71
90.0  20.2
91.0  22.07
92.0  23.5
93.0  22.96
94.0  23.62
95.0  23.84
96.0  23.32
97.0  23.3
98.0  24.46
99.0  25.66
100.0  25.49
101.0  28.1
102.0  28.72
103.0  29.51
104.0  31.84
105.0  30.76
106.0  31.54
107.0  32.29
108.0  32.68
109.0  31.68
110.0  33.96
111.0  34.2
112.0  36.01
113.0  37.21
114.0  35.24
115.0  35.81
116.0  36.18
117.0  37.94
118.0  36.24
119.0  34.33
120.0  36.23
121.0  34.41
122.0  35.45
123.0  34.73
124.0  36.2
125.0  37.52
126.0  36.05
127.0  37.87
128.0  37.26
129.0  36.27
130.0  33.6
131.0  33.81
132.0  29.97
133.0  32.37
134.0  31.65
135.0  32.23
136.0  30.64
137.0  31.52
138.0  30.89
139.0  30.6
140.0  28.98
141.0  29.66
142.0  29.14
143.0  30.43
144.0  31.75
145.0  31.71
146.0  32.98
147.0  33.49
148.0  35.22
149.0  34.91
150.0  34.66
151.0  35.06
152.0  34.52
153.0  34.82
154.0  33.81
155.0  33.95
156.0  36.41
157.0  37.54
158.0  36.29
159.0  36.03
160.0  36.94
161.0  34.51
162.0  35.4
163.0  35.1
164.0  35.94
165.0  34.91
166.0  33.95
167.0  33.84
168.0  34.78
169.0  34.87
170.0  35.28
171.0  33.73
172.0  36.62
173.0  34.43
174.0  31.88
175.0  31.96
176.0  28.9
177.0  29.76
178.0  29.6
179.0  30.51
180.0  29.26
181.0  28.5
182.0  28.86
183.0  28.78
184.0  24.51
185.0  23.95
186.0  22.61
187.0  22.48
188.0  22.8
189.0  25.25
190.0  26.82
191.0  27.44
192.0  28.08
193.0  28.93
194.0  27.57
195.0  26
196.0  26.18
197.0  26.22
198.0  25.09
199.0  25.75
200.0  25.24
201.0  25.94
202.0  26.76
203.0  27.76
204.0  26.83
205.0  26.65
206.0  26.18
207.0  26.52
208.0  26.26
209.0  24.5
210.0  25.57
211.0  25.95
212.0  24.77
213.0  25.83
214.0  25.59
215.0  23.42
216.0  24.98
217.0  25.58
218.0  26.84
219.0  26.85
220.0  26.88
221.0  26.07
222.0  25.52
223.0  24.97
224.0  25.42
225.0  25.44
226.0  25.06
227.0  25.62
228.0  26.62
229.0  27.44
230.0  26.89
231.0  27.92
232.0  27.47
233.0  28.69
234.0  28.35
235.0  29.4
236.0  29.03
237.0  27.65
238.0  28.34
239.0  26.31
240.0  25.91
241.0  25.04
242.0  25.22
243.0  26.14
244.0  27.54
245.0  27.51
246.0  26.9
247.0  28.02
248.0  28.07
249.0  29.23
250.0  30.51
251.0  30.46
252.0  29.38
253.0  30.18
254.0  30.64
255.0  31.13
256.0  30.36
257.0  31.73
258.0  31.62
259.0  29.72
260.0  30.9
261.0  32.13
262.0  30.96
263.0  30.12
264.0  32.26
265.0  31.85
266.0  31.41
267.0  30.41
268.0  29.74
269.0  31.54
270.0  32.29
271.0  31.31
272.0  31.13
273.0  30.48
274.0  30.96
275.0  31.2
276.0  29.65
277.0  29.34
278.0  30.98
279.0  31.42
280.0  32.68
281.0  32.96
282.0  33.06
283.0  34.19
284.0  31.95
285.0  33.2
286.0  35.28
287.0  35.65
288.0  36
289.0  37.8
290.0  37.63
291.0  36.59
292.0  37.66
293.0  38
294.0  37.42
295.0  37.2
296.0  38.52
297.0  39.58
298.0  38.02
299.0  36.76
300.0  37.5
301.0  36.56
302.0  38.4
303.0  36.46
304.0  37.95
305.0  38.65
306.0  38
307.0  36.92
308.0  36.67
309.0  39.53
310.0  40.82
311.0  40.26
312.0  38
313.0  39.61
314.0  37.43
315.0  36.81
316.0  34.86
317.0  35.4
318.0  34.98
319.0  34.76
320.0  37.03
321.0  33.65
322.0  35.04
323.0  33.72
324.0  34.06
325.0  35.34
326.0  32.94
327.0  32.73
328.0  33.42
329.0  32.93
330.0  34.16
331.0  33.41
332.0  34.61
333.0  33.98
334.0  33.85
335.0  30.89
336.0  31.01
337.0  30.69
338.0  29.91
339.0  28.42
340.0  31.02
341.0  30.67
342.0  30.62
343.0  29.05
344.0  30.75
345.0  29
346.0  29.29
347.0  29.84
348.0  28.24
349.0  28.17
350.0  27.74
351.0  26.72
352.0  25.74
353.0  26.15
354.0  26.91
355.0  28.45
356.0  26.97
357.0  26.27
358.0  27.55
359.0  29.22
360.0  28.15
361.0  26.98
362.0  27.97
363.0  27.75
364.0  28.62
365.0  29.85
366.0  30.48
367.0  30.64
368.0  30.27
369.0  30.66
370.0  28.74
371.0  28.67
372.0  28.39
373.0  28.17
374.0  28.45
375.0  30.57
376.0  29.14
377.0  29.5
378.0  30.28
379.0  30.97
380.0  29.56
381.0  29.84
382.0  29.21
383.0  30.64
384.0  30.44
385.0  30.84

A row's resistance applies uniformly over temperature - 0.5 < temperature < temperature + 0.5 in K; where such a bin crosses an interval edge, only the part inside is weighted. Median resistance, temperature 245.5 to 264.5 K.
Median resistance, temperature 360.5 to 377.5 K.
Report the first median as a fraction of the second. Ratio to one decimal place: 1.1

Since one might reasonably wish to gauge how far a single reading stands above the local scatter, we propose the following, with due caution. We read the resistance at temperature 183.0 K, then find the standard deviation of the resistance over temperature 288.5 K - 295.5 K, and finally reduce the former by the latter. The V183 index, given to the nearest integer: 28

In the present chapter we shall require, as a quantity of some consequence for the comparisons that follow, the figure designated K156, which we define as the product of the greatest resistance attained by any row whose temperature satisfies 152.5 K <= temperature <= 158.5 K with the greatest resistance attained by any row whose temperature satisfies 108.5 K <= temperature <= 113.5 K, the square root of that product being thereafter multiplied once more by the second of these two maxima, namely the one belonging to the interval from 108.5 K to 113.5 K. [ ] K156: 1391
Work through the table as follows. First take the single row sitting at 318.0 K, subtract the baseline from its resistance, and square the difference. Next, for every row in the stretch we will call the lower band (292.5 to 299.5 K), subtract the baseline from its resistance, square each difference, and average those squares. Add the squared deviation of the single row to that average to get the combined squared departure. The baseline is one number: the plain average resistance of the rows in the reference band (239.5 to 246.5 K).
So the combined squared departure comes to 210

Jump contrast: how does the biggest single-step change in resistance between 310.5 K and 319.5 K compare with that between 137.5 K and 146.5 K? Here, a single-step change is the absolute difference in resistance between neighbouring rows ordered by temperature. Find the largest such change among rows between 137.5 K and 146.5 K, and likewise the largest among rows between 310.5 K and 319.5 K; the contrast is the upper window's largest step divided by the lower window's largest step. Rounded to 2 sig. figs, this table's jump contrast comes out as 1.4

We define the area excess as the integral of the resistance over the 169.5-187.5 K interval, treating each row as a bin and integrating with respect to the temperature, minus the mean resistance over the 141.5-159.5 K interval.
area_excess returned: 498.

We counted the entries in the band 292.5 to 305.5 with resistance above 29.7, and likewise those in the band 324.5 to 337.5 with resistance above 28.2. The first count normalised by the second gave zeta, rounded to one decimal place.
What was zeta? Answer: 1.0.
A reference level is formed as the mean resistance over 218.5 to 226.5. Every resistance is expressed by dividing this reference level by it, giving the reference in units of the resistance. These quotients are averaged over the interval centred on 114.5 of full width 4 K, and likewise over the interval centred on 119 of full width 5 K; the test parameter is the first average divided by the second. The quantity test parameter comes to 1.0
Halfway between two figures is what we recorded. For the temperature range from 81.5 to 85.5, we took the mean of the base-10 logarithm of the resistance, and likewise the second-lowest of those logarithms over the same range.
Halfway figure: 1.21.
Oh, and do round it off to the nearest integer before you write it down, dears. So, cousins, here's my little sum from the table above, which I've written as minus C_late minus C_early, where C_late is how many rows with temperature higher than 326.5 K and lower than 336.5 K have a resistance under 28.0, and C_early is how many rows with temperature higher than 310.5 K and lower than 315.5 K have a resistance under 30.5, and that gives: 0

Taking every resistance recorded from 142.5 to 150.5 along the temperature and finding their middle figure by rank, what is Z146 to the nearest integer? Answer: 33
